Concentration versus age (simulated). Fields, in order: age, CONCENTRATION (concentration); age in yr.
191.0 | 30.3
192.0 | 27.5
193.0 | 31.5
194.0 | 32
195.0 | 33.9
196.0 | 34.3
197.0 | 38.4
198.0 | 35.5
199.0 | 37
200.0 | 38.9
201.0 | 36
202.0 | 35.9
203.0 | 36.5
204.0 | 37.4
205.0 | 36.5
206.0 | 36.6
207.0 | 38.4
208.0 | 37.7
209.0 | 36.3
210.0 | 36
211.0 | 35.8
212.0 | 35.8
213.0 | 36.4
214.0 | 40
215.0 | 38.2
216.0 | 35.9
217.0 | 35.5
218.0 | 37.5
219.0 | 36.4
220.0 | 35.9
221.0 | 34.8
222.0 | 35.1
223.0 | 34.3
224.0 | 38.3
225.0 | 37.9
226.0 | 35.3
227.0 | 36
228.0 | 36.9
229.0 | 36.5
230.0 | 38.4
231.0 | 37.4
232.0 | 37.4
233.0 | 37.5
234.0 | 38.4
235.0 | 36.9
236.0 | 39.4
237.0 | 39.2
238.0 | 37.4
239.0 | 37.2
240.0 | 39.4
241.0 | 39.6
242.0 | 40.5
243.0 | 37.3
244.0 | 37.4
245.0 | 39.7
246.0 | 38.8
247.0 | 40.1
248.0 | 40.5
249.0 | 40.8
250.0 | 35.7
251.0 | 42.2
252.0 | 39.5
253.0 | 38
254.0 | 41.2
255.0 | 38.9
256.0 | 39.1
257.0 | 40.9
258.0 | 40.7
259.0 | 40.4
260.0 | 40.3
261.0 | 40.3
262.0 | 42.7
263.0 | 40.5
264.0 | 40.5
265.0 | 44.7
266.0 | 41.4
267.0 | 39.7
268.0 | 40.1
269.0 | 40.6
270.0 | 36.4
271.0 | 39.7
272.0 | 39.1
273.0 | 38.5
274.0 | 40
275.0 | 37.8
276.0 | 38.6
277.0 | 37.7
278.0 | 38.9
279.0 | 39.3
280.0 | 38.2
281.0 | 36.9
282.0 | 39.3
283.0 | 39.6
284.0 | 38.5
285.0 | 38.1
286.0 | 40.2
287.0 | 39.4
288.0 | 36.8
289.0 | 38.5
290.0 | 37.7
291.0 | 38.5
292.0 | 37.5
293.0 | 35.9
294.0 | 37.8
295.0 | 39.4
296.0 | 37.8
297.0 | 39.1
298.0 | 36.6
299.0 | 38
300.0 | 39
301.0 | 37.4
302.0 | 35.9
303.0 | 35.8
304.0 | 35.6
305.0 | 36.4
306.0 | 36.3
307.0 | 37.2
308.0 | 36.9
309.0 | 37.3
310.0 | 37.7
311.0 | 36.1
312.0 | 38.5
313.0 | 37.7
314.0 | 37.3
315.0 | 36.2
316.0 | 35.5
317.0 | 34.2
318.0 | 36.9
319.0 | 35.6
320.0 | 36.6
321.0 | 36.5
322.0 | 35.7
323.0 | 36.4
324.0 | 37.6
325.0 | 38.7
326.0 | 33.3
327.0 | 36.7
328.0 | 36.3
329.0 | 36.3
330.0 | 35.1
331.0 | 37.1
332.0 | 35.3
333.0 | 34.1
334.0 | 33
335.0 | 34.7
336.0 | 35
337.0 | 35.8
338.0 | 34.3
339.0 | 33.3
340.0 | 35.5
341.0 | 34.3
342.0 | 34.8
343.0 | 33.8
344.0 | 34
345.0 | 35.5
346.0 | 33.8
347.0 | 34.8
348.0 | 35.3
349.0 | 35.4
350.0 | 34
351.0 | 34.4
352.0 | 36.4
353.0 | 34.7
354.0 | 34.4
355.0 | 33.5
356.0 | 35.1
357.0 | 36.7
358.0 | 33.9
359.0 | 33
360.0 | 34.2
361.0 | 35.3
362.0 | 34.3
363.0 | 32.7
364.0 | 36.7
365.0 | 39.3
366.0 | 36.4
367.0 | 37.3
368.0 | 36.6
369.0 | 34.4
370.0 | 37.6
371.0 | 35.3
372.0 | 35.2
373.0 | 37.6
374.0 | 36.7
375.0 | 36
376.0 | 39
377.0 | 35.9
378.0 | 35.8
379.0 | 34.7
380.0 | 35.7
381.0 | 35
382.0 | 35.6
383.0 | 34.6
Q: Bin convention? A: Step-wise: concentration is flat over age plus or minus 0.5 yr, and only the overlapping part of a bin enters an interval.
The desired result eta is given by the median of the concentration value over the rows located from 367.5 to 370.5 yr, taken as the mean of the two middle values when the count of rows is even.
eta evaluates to 37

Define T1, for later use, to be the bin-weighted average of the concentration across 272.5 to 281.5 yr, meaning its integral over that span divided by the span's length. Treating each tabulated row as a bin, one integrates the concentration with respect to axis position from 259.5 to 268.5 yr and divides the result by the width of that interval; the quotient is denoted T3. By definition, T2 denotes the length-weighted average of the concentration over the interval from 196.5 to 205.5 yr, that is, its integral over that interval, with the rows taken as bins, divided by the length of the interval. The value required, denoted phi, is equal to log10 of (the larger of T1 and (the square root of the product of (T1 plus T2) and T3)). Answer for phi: 1.75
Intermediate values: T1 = 38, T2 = 36.9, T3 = 41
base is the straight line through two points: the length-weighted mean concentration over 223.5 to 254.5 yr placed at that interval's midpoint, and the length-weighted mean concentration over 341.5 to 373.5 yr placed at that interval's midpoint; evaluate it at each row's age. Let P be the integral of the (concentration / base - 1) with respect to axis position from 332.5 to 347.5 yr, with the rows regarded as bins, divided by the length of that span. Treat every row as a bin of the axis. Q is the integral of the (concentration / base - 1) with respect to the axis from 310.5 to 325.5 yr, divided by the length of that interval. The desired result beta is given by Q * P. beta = -0.0003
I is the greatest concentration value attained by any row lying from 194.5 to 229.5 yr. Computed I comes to 40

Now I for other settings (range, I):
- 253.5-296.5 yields 44.7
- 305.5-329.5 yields 38.7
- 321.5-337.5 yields 38.7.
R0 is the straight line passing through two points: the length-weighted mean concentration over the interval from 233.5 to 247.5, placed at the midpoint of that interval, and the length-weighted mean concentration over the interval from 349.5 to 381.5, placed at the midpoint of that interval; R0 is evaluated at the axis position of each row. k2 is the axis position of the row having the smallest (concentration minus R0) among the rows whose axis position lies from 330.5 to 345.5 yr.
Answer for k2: 334.0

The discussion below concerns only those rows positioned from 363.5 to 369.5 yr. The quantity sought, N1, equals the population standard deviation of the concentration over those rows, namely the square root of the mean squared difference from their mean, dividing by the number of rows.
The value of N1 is 1.4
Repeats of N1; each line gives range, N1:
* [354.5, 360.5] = 1.2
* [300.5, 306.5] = 0.6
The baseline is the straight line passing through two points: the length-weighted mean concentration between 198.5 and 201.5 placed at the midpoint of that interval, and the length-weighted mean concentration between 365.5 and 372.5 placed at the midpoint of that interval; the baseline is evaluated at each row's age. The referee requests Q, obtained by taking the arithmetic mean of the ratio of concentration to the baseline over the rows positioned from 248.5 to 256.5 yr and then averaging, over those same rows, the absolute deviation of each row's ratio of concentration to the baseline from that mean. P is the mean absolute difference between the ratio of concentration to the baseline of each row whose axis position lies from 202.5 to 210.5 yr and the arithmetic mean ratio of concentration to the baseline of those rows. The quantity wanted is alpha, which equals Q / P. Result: 2.2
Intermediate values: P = 0.018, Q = 0.040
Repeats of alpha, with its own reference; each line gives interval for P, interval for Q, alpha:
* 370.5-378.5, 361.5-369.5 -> 1.6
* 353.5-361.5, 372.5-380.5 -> 1.1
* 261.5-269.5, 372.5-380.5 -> 0.8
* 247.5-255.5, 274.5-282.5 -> 0.4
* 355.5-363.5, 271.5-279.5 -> 0.6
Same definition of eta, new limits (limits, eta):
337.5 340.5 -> 34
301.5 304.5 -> 36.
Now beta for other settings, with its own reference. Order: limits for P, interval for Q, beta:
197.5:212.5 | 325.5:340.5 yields 0.0015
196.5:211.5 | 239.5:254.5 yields -0.0020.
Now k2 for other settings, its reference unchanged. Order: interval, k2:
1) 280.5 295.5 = 293.0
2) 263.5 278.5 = 270.0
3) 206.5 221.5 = 221.0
